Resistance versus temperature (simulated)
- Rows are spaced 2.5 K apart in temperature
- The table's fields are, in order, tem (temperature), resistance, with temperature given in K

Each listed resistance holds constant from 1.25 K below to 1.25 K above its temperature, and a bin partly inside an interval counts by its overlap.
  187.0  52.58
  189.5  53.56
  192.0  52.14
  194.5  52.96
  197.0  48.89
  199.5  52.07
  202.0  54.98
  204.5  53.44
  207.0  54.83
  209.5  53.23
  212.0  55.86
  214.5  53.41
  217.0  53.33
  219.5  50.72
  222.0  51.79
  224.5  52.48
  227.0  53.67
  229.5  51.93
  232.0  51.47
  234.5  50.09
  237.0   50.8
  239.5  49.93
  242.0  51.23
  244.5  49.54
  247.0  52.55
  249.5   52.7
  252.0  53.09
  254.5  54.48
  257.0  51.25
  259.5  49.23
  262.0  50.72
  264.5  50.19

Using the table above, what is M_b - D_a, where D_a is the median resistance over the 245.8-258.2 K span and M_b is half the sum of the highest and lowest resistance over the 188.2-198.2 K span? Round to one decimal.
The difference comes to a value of -1.5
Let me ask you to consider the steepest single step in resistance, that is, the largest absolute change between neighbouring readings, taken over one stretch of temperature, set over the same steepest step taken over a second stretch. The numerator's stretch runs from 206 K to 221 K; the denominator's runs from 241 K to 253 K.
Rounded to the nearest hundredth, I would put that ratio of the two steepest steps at 0.87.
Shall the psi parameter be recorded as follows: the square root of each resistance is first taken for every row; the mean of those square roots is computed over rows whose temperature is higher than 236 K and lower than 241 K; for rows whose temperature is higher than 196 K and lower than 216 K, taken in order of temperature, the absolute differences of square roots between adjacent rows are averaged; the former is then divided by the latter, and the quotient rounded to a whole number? 46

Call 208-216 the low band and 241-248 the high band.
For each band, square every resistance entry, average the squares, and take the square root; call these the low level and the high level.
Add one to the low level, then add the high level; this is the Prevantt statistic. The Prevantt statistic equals 106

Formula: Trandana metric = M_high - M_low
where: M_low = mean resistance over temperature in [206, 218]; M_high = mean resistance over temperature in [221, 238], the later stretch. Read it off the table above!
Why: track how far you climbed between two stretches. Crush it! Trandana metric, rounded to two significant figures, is -2.4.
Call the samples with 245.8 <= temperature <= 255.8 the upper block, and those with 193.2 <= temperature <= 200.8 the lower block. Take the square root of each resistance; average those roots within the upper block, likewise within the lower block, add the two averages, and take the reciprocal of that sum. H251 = 0.0692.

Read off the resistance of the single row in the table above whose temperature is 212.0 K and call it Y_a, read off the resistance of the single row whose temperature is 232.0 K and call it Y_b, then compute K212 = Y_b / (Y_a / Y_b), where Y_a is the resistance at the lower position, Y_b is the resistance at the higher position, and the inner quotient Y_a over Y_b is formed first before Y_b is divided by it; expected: 47.4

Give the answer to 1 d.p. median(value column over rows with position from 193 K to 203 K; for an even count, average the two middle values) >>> 52.5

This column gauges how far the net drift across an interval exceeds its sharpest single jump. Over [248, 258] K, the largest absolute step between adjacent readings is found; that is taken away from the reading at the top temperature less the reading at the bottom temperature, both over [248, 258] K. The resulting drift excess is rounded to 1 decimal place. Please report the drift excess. -4.7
